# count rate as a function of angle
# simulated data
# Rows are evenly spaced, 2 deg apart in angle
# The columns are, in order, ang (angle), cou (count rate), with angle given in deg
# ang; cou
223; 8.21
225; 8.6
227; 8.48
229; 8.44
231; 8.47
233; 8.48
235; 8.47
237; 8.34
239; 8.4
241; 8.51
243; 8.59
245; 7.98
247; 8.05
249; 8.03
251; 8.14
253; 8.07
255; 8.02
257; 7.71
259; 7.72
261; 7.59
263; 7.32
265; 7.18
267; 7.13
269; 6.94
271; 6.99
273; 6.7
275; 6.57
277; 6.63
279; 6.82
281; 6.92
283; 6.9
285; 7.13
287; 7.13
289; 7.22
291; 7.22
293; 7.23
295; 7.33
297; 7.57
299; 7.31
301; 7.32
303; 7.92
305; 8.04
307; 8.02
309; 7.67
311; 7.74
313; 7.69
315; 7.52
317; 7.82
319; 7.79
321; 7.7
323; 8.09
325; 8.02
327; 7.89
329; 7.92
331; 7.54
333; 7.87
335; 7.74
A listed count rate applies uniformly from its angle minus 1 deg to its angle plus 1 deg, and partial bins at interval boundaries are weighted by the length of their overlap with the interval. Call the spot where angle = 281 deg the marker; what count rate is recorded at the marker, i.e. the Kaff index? 6.92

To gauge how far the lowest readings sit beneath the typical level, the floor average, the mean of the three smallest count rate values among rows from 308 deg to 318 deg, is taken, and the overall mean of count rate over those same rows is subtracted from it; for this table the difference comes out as -0.06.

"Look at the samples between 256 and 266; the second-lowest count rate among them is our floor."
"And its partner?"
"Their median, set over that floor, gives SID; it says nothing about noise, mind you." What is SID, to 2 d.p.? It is 1.04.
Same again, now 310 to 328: 1.01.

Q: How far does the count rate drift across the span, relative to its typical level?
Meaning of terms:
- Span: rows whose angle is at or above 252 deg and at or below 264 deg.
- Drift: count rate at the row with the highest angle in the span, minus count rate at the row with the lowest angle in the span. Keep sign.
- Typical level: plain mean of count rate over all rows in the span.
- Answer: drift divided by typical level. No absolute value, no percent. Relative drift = -0.10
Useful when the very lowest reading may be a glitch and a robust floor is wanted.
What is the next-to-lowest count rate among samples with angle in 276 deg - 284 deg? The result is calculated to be 6.82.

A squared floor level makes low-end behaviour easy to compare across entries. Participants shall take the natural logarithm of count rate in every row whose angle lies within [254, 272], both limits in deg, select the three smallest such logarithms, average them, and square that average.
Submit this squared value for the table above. 3.8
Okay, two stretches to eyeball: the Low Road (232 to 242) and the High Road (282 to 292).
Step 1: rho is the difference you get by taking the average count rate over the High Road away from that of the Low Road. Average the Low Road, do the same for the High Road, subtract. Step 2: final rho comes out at 1.3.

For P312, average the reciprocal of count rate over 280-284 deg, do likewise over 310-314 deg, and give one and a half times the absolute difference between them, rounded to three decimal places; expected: 0.023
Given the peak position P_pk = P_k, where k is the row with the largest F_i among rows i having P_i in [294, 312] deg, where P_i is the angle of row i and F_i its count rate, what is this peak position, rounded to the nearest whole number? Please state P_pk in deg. 305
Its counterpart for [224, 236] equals 225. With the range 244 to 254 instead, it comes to 251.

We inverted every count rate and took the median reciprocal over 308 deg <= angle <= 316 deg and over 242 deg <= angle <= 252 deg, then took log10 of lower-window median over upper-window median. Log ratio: -0.02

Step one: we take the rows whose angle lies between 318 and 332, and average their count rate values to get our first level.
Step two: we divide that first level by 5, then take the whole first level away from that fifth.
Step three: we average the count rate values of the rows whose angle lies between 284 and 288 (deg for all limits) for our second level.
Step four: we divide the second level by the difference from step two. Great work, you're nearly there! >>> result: -1.14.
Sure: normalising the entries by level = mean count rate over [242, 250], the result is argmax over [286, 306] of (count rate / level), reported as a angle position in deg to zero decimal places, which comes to 305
